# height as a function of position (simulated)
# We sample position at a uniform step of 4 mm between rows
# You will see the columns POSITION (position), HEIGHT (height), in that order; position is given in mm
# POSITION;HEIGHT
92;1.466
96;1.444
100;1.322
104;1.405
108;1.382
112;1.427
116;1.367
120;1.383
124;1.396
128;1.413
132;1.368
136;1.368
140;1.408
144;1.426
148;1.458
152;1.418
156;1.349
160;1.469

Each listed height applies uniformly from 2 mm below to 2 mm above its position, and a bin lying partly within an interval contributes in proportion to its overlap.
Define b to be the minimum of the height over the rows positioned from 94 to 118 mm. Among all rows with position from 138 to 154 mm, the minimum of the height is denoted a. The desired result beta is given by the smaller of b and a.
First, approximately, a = 1.408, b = 1.322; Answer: 1.32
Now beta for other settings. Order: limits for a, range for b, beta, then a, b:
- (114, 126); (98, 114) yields 1.32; 1.367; 1.322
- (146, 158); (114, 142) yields 1.35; 1.349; 1.367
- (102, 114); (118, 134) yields 1.37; 1.382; 1.368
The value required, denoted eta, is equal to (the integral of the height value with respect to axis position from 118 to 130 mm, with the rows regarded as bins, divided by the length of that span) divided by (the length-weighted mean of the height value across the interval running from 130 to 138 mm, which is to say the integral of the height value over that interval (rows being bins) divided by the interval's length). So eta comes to 1.02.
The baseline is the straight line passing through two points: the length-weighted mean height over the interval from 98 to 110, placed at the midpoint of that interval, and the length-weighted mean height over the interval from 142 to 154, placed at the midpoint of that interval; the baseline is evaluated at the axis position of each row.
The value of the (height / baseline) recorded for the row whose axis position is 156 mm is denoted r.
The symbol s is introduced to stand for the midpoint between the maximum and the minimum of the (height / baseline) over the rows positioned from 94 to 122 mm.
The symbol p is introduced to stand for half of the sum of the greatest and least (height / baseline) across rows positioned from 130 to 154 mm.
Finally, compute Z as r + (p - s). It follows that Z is 0.91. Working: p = 0.99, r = 0.93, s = 1.02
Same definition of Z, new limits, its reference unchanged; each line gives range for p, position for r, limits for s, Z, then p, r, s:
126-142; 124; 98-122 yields 0.98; 0.99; 1.00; 1.00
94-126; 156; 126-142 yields 0.96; 1.02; 0.93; 0.99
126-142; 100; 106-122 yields 0.95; 0.99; 0.97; 1.01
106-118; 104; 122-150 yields 1.04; 1.01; 1.03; 0.99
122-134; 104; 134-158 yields 1.04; 0.99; 1.03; 0.97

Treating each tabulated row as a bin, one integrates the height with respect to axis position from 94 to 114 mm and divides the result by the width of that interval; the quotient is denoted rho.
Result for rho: 1.40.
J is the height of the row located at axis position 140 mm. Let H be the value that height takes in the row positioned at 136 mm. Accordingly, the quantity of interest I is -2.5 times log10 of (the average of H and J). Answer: -0.356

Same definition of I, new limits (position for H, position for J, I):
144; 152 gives -0.382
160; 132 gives -0.380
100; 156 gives -0.314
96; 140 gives -0.385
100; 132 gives -0.322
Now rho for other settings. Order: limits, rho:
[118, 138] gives 1.39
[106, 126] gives 1.39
